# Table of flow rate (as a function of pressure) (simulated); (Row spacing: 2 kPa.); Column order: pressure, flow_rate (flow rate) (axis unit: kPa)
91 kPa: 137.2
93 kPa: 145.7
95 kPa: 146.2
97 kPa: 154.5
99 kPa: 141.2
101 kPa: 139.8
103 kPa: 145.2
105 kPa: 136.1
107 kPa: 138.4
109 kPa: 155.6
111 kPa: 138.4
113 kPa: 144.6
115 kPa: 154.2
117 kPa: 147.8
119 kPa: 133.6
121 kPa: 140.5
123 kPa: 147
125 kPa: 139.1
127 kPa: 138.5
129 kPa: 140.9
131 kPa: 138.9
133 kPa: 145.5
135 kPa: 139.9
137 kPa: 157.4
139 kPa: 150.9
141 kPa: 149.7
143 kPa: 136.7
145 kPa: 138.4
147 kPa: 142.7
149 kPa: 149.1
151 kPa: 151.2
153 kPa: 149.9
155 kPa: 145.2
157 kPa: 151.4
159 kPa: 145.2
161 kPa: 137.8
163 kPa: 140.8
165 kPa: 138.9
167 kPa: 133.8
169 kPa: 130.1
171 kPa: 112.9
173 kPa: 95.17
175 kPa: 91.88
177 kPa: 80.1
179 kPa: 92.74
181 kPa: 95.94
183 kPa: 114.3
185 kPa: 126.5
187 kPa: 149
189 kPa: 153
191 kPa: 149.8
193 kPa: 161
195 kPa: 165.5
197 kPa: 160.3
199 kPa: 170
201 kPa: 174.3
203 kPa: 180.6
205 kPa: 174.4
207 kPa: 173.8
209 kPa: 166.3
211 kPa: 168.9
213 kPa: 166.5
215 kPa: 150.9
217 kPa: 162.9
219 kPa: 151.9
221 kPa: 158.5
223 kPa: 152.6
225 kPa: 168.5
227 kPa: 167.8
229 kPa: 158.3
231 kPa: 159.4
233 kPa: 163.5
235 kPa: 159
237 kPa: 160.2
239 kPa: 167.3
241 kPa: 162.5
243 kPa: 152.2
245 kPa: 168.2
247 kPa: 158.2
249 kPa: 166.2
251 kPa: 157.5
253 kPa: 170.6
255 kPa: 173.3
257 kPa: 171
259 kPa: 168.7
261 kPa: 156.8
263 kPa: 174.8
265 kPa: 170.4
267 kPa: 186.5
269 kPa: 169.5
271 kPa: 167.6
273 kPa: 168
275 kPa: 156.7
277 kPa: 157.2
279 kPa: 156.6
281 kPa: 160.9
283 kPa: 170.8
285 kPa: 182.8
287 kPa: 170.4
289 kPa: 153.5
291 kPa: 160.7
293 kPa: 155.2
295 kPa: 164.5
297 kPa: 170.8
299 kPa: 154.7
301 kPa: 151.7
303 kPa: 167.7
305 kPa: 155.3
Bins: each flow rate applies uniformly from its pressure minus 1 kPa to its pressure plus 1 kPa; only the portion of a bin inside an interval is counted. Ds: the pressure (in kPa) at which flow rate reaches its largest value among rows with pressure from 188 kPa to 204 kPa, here 203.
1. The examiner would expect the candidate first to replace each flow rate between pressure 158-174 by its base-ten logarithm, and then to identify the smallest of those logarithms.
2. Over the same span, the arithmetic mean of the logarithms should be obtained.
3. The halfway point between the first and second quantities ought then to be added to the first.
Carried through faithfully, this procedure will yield 4.02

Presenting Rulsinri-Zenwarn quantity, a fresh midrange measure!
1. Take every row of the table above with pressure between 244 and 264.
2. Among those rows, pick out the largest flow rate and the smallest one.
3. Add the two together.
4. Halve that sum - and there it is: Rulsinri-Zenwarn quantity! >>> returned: 165.8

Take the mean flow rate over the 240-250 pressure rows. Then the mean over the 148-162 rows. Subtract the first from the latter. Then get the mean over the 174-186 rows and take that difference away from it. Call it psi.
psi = 115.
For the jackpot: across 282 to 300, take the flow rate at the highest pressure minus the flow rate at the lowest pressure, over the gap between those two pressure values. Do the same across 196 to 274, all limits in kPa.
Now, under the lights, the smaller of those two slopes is -1.0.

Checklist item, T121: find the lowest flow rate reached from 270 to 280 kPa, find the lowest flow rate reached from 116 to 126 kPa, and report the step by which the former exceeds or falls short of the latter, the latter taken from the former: 23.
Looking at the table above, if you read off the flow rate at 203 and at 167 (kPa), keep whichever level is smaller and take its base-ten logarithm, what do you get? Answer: 2.126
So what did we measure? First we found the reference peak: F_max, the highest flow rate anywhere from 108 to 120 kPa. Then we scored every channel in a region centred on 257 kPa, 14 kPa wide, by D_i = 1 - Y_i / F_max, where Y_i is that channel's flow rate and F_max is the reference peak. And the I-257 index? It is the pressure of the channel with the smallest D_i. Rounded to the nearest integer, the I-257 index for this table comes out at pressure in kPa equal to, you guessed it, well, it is 263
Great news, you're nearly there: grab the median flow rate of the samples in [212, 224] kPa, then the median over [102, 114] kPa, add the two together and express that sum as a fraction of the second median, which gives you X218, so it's 2.10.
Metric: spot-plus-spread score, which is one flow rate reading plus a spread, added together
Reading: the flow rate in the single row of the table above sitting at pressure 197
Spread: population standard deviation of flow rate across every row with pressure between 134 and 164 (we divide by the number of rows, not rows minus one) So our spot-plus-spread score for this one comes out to 166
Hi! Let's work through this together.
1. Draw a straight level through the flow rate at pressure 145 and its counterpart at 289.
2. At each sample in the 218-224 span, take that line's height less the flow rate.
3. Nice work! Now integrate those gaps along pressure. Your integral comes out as -48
